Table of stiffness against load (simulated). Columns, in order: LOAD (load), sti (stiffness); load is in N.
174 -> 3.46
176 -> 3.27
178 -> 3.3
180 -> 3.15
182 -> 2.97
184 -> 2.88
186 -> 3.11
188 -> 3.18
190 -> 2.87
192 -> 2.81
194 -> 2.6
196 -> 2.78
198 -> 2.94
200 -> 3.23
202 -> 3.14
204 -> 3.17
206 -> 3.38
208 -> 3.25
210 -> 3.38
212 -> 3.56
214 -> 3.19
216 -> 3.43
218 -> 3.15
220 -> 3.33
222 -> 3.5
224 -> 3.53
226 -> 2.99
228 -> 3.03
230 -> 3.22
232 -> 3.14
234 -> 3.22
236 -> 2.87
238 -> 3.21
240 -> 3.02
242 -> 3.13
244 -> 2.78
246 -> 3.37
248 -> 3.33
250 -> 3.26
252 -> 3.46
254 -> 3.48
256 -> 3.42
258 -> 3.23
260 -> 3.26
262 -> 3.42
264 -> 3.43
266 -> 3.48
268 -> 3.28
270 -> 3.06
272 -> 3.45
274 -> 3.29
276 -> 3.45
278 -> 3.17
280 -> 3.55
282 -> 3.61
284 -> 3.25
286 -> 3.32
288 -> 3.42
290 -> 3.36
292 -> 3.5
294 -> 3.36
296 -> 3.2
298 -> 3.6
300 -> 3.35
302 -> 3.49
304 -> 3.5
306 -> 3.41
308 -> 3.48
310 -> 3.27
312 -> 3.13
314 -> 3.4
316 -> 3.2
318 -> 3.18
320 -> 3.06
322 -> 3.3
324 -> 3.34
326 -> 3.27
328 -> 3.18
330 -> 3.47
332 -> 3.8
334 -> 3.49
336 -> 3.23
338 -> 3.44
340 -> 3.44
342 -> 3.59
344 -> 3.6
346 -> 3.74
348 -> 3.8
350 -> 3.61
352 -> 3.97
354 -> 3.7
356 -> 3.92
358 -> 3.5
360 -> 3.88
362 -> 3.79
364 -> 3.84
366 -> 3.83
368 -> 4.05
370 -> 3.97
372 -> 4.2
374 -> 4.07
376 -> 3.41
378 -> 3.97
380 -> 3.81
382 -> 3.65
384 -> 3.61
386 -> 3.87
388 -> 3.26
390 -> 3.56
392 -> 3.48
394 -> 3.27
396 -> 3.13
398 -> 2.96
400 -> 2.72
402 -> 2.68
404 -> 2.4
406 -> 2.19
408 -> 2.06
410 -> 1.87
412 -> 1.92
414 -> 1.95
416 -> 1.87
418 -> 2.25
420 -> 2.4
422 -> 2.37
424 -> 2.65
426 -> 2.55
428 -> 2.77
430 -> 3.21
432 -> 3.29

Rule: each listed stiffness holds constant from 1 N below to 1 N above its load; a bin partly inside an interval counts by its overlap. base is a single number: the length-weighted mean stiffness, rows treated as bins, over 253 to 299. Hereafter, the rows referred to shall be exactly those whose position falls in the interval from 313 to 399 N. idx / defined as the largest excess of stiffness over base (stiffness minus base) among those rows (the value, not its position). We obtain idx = 0.8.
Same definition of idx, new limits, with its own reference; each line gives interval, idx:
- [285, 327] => 0.2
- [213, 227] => 0.2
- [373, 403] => 0.7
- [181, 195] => -0.2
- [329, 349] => 0.4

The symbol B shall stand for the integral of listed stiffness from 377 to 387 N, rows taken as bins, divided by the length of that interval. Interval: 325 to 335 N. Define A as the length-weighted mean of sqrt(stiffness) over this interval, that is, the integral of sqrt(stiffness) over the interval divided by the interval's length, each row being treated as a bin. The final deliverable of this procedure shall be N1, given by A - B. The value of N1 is -1.9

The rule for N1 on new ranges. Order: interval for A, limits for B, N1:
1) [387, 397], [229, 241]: -1.3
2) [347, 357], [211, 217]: -1.4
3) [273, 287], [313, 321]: -1.4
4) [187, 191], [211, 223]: -1.6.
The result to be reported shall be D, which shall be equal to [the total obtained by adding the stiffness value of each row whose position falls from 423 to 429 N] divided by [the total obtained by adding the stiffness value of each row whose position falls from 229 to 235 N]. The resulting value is 0.83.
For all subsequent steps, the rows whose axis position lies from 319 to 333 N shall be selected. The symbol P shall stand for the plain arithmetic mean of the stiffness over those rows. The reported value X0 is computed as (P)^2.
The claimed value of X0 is 11.2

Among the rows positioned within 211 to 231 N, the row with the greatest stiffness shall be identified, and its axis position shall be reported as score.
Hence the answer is 212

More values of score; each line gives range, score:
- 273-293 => 282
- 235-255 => 254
